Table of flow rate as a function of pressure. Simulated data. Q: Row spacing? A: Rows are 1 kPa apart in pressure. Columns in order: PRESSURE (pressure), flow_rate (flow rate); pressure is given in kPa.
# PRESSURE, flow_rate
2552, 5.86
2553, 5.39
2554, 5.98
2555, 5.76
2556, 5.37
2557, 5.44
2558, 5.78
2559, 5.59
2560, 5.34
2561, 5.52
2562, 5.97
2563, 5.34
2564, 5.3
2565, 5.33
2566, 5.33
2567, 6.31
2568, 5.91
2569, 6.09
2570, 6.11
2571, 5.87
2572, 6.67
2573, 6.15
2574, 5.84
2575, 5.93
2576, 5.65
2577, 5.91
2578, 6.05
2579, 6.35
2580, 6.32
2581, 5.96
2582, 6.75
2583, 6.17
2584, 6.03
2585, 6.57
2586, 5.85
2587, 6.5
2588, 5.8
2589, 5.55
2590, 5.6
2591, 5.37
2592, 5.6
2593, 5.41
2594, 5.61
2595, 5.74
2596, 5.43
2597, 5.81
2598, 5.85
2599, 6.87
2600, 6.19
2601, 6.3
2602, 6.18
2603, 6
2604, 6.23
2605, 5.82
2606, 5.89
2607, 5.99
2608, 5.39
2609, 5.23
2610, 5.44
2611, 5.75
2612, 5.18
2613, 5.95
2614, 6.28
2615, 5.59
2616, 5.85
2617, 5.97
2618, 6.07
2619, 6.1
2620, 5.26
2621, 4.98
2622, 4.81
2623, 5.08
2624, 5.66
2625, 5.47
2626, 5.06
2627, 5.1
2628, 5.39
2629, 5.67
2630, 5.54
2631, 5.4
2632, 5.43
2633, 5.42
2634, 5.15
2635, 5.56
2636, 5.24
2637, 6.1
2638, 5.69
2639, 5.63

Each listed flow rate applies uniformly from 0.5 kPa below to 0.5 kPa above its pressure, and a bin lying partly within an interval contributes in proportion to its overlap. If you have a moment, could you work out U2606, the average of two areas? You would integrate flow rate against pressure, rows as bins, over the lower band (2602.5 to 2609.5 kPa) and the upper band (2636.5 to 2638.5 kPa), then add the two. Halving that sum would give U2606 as 26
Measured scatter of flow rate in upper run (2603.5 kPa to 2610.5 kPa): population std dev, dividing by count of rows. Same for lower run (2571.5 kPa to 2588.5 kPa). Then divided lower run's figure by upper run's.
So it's 0.9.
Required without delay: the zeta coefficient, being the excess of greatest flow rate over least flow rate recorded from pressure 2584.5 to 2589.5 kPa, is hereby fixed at 1.02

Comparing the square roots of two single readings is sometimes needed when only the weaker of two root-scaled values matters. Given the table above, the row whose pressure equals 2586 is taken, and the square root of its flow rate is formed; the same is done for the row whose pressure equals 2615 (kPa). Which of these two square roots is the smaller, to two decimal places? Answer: 2.36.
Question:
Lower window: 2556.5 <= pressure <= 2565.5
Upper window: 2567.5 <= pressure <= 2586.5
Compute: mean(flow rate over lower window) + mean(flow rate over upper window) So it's 11.6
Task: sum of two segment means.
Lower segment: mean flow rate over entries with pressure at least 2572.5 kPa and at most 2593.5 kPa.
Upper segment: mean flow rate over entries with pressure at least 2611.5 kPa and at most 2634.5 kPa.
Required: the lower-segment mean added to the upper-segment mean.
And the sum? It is 11.5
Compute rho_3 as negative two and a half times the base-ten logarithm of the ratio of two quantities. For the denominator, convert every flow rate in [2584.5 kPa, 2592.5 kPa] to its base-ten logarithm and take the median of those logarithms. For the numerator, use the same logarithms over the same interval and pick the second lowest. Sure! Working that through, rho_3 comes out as 0.017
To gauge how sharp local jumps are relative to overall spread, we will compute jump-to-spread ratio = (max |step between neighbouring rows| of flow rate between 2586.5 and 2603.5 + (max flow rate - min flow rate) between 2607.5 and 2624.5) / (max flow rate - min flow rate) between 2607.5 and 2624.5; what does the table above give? 1.69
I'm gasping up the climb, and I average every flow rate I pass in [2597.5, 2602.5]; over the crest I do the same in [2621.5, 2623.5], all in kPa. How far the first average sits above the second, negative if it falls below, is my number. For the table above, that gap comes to 1.3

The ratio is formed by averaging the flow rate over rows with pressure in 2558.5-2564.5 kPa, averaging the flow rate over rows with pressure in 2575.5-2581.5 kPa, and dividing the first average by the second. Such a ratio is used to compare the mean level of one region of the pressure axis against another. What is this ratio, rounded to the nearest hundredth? 0.91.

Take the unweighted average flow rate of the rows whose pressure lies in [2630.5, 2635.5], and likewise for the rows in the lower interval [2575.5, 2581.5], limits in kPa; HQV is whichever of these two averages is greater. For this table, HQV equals 6.04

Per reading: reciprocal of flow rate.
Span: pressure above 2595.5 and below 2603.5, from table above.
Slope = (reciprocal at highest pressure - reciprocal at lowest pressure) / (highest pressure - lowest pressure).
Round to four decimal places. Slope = -0.0025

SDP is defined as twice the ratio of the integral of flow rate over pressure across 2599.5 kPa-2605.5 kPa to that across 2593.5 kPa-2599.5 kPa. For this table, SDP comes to 2.08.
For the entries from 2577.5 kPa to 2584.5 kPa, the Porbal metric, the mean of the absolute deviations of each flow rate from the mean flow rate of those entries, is 0.21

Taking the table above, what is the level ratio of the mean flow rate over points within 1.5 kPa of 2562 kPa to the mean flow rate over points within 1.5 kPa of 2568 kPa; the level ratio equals 0.92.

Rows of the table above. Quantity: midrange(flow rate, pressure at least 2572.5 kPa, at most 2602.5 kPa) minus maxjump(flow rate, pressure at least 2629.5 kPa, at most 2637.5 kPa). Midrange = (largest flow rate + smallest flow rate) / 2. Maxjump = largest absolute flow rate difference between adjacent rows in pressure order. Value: 5.26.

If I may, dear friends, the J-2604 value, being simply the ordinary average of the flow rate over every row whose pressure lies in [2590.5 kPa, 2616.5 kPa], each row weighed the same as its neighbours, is 5.81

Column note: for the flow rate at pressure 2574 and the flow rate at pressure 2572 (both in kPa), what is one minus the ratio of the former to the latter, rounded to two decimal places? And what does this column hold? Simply 0.12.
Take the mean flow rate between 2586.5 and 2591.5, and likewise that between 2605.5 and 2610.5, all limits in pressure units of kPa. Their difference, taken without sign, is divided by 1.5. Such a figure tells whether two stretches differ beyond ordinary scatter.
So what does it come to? 0.12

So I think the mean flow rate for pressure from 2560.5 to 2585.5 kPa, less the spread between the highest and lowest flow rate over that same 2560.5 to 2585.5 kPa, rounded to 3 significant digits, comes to 4.53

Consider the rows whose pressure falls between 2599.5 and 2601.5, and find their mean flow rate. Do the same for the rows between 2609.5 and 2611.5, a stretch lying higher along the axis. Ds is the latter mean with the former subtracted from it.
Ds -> -0.65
